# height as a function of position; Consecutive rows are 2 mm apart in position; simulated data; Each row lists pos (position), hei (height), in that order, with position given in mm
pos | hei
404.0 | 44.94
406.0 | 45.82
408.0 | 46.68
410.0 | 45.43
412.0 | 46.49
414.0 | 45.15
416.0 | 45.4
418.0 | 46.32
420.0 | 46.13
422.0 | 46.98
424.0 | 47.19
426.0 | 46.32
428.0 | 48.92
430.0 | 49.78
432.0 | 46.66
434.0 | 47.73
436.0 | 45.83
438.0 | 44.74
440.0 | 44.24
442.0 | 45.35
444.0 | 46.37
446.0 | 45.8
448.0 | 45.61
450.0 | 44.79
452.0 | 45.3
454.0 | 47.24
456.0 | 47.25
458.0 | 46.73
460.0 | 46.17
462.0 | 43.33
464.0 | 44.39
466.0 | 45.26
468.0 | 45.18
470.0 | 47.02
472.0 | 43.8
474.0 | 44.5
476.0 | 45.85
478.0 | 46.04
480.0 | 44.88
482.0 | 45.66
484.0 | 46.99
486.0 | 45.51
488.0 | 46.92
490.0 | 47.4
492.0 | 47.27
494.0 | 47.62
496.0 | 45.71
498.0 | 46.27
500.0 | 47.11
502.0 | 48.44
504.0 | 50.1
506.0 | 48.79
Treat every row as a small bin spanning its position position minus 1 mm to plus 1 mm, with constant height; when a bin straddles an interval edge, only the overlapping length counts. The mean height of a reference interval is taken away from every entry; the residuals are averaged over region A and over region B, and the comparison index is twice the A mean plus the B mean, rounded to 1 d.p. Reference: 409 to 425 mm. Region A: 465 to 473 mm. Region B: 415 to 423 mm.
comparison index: -1.6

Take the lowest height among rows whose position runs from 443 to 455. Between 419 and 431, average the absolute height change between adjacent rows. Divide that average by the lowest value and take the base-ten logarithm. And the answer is -1.62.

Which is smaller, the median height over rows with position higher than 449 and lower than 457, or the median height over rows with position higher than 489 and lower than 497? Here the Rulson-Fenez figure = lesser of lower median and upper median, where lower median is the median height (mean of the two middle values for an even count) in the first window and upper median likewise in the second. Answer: 46.3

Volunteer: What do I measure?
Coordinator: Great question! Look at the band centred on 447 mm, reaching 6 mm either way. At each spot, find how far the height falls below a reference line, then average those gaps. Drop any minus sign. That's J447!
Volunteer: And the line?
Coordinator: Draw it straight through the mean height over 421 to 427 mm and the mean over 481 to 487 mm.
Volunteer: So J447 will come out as 1.0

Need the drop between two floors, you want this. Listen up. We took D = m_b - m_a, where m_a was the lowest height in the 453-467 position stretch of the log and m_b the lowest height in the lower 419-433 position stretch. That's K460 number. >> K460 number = 2.8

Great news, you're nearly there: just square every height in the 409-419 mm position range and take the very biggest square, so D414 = 2161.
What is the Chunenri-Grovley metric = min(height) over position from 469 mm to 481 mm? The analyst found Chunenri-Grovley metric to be 43.8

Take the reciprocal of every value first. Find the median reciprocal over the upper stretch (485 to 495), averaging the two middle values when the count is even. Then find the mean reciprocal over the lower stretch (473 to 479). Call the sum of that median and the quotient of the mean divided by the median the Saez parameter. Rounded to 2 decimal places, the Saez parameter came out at 1.06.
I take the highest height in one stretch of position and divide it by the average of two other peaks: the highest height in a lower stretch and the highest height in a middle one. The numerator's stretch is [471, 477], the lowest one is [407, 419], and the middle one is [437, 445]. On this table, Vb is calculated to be 0.99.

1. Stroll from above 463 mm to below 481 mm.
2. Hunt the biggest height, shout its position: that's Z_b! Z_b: 470.0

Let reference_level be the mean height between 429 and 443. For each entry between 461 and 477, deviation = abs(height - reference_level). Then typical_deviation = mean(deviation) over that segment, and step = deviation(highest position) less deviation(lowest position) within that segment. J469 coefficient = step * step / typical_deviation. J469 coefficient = 4.0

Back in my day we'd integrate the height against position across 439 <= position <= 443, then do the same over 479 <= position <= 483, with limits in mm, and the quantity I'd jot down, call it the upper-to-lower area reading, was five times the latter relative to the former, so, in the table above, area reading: 5.05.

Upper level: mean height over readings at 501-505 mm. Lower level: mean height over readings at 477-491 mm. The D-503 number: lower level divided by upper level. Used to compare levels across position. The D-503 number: 0.94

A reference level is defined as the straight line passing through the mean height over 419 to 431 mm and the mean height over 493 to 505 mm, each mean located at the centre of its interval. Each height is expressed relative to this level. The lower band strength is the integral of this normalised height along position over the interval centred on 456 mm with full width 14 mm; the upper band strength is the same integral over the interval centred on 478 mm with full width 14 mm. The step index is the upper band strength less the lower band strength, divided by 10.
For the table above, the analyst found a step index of -0.013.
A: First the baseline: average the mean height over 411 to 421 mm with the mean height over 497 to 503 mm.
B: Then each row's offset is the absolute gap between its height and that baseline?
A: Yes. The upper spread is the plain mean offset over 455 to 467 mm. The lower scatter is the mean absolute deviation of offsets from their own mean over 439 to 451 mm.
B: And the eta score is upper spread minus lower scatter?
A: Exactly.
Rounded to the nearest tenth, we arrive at 0.8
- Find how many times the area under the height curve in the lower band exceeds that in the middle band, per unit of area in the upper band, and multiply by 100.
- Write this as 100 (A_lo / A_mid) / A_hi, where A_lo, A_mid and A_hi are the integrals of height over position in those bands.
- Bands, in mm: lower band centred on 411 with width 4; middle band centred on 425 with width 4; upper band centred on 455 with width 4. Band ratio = 0.520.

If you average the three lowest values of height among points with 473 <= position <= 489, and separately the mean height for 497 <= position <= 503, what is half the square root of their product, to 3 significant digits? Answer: 23.1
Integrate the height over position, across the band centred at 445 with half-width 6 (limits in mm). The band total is 544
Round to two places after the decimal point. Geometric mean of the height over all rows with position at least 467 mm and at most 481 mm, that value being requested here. 45.31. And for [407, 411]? 46.05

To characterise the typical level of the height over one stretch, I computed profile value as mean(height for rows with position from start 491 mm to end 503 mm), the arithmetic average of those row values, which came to 47.1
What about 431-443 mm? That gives 45.8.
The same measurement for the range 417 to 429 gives 47.0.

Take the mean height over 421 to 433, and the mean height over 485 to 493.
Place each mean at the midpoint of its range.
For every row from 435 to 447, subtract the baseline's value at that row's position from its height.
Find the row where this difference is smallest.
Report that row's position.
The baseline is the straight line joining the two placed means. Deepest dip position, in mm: 440.0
